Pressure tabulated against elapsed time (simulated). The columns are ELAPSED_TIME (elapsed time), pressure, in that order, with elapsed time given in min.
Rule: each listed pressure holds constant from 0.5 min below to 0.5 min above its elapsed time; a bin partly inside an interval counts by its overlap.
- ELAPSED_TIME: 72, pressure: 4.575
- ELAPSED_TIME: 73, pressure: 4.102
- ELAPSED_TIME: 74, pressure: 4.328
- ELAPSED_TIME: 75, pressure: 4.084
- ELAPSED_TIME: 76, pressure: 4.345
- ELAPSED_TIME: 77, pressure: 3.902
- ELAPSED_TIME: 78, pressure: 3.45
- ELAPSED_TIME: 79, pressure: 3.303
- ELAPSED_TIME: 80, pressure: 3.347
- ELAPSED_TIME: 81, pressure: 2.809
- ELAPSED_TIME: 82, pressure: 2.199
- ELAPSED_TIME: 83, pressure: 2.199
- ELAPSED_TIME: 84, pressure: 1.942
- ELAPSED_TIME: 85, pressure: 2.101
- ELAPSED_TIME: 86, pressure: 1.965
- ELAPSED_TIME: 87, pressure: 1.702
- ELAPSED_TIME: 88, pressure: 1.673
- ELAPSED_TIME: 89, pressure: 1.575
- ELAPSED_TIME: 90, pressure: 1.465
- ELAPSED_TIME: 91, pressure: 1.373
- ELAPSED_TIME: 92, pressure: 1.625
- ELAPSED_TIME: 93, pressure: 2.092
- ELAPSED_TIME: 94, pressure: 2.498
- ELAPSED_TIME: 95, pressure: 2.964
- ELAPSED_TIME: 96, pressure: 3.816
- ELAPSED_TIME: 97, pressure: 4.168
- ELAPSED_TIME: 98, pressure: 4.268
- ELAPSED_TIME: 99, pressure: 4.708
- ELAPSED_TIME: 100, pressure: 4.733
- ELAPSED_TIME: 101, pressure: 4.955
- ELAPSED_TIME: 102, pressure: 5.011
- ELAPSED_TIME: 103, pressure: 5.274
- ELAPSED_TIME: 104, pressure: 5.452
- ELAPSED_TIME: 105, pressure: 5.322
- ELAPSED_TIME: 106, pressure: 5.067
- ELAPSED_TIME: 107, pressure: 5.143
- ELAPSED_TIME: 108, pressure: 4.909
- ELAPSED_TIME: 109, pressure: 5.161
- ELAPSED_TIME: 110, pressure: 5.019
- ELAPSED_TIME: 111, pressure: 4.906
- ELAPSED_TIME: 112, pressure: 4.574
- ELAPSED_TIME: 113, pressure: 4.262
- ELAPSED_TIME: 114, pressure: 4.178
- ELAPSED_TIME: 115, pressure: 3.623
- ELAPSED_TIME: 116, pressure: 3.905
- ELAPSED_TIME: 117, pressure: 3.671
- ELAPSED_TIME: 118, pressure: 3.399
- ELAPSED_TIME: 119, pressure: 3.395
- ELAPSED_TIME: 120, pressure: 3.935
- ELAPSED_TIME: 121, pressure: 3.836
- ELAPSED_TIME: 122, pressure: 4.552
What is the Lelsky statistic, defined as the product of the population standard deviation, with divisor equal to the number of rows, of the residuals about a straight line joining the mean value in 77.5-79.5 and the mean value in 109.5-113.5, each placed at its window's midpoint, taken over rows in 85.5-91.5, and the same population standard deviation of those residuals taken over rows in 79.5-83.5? 0.13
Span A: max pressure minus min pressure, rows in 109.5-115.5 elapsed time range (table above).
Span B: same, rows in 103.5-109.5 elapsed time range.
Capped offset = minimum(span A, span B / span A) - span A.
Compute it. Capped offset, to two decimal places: -1.01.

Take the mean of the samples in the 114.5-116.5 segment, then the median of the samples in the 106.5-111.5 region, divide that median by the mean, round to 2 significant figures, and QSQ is 1.3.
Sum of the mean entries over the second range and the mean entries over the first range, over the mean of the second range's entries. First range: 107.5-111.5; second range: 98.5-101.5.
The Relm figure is 2.04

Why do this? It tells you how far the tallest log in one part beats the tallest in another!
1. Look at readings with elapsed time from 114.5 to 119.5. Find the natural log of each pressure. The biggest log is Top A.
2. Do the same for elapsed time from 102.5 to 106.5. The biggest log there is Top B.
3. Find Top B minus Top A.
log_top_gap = 0.3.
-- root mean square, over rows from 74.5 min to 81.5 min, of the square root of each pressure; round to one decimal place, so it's 1.9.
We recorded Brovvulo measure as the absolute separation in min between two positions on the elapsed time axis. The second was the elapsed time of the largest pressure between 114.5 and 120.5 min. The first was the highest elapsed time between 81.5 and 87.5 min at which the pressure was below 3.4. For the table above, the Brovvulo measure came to 33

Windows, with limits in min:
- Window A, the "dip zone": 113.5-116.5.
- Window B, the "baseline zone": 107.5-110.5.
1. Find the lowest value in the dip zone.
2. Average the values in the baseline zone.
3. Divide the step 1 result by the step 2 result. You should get 0.72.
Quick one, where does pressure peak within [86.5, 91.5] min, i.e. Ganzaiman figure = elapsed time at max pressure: 87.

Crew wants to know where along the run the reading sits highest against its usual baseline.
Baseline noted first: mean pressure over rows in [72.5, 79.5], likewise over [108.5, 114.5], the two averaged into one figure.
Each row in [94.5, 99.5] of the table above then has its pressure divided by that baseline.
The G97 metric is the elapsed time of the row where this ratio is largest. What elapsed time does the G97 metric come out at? 99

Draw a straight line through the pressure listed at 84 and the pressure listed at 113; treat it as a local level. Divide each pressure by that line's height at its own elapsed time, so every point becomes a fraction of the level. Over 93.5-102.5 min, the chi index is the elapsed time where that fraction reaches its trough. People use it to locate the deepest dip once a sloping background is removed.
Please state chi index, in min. 94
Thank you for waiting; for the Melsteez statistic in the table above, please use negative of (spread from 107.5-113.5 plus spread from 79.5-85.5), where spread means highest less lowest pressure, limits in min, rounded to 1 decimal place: -2.3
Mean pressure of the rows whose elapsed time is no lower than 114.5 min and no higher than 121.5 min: 3.7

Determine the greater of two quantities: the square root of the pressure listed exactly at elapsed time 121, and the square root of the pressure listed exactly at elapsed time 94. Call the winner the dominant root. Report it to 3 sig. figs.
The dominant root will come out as 1.96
